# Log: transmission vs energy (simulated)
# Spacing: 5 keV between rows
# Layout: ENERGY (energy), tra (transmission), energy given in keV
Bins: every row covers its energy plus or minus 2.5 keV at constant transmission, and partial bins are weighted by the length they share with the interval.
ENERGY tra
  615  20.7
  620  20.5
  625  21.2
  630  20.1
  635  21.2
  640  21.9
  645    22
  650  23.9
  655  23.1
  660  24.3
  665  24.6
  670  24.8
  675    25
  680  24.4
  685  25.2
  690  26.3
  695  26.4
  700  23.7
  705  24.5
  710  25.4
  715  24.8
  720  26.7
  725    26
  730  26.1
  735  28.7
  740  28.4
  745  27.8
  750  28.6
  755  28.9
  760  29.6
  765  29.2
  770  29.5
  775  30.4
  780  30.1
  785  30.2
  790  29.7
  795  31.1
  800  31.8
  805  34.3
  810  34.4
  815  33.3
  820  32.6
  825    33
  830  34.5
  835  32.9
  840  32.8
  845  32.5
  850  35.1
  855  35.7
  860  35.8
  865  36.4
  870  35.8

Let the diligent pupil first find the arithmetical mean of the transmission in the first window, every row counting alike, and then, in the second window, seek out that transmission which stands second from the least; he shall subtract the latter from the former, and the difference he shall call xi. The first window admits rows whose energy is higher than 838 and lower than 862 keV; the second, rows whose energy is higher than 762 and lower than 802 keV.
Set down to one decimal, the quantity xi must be 4.9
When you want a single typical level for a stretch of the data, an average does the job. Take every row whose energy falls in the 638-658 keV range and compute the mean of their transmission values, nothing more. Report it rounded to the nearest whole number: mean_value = 23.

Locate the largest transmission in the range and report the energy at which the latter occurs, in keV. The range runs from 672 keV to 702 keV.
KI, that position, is 695 keV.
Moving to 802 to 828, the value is 810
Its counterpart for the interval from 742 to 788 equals 775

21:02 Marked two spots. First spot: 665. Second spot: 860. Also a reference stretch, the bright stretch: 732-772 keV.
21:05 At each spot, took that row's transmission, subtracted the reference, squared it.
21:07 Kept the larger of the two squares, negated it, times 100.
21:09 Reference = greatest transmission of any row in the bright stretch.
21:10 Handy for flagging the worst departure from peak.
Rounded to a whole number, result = -3844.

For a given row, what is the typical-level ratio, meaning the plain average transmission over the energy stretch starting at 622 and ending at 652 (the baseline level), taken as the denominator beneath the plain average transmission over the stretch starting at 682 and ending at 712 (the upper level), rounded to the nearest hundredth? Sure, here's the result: 1.16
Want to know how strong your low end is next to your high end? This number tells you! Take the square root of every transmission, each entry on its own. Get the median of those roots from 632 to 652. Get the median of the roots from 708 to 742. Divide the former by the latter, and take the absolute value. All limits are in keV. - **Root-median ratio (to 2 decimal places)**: 0.92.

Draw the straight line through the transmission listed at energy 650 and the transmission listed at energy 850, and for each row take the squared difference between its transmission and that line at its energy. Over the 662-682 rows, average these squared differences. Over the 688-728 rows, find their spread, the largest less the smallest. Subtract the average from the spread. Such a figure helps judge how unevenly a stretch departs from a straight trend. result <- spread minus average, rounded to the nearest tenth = 8.6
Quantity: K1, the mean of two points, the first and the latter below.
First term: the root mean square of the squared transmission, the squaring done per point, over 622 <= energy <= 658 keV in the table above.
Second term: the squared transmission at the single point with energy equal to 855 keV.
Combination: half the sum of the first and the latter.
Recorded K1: 879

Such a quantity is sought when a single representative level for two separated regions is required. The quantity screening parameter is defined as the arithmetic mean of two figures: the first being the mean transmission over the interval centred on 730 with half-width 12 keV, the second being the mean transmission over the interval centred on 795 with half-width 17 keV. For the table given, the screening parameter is 29.4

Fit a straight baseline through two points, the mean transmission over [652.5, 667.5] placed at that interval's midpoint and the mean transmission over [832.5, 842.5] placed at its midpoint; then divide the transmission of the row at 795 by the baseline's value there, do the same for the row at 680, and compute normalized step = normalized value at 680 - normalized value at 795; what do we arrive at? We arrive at -0.04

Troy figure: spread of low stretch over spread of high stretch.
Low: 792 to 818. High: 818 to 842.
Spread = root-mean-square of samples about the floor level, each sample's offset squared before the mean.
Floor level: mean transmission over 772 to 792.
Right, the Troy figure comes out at 1.0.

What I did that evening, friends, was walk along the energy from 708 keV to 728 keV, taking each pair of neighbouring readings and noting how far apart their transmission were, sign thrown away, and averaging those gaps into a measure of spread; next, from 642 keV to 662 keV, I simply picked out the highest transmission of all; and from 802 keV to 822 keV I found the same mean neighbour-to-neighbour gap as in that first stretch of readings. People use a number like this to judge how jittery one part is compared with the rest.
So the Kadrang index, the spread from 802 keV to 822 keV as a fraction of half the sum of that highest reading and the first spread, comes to 0.050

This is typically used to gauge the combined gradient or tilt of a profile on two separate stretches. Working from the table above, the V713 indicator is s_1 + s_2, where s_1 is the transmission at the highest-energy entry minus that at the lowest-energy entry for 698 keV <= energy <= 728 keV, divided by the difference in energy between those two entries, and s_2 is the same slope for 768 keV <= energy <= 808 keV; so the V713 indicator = 0.23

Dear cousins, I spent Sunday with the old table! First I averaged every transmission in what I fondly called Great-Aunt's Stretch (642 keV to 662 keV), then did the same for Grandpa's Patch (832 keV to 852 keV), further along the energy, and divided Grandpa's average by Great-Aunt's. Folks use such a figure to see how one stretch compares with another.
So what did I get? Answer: 1.43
